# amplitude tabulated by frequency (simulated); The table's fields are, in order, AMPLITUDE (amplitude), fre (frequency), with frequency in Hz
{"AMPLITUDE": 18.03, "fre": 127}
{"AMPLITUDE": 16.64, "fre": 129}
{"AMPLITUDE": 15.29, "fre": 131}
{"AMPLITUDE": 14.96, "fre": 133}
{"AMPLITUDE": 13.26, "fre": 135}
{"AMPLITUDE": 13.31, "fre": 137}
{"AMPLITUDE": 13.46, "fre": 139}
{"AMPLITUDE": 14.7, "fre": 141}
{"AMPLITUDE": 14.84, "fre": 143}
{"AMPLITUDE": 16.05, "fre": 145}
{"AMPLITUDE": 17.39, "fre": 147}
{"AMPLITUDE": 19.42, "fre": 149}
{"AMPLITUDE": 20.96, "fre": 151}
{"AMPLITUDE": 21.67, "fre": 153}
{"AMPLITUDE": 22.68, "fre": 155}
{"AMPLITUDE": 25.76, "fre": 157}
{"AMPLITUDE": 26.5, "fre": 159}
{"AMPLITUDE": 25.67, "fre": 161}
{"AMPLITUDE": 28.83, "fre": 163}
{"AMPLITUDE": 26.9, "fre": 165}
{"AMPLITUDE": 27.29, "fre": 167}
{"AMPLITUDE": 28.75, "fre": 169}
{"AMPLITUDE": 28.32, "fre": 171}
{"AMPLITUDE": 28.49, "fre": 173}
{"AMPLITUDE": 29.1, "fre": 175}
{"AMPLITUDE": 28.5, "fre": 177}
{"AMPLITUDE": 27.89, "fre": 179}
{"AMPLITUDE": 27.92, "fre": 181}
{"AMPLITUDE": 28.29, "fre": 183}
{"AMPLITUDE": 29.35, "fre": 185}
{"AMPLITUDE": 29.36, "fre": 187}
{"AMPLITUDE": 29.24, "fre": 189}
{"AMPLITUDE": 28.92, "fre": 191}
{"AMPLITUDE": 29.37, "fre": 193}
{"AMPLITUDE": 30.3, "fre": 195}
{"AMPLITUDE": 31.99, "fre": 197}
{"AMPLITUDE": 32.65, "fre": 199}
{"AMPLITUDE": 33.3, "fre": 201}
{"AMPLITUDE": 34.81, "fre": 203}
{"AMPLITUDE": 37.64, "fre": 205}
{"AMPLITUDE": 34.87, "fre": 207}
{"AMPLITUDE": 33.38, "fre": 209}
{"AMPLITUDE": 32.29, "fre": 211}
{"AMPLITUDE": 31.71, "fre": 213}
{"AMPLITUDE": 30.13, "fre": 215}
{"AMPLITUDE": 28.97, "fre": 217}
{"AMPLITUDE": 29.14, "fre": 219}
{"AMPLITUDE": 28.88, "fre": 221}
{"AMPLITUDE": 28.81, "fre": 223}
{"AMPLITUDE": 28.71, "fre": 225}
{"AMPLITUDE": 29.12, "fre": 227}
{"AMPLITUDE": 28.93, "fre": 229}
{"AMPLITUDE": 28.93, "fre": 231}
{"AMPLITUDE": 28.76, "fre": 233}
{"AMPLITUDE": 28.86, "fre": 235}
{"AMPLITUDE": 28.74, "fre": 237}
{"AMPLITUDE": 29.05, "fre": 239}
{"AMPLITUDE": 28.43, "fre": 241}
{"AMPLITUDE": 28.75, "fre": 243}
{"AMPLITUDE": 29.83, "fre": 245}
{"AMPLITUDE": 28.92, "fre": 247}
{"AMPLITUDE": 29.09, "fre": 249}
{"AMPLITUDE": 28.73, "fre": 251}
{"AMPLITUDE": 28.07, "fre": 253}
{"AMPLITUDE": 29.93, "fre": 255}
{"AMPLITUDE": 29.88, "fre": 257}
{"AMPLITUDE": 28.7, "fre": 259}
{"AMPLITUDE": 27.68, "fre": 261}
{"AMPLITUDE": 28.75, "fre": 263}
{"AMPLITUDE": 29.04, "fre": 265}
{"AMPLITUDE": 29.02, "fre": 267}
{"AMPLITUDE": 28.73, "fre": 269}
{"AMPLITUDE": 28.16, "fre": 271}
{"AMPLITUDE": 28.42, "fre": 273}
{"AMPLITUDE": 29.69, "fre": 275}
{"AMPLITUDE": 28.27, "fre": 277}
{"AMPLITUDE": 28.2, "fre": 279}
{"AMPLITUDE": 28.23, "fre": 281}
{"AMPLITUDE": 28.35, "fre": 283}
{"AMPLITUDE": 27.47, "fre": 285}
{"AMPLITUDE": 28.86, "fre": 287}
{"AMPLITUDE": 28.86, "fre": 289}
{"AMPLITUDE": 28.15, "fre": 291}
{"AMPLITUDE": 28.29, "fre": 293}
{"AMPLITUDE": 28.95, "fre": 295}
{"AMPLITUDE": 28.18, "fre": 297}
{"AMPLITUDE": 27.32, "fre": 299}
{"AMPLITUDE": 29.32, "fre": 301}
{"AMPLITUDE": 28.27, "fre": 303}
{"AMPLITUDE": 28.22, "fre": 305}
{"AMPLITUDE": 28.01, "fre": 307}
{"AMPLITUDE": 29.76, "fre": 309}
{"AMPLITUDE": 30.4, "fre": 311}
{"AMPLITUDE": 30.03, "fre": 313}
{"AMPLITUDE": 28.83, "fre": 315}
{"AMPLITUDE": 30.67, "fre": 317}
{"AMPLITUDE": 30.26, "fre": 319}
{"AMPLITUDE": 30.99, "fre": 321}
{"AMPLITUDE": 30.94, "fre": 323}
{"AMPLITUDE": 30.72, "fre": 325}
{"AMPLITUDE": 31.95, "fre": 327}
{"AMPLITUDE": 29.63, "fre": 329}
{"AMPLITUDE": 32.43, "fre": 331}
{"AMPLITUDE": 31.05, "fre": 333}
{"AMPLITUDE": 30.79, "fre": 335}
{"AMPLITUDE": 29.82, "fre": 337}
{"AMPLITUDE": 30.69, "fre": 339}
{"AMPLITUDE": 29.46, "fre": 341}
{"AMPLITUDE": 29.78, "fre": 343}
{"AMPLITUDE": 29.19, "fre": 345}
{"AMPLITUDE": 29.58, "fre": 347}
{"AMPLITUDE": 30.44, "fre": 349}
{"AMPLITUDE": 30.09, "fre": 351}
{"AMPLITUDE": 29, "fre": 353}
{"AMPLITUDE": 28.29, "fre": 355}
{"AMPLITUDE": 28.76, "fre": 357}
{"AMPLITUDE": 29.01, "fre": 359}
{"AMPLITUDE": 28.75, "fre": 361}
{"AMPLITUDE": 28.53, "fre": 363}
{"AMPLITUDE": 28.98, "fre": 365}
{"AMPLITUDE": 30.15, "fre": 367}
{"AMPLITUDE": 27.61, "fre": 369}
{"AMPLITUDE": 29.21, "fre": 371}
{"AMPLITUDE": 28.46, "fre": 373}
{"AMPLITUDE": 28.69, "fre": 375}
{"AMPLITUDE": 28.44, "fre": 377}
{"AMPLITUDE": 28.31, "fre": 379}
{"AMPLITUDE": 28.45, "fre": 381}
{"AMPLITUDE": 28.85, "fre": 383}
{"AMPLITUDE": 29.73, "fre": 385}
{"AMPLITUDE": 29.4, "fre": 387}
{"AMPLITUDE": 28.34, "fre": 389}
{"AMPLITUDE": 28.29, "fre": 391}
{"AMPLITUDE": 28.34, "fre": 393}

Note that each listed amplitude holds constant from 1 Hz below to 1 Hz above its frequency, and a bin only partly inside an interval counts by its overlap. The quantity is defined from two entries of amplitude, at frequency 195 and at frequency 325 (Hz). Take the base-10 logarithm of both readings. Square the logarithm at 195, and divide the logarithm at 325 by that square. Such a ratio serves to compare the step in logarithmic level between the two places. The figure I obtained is 0.678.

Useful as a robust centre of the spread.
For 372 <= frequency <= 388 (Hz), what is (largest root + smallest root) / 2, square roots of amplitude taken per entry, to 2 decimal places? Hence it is 5.39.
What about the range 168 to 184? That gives 5.34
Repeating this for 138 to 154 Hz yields 4.16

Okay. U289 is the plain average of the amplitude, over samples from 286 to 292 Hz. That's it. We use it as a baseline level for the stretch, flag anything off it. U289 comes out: 28.6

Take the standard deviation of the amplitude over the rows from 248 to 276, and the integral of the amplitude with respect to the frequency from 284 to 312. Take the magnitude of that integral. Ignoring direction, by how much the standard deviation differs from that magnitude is 799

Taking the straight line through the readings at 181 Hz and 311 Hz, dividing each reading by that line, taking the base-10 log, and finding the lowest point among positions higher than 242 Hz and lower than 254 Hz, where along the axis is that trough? 253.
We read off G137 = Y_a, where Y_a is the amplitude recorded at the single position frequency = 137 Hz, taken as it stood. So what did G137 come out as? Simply 13.31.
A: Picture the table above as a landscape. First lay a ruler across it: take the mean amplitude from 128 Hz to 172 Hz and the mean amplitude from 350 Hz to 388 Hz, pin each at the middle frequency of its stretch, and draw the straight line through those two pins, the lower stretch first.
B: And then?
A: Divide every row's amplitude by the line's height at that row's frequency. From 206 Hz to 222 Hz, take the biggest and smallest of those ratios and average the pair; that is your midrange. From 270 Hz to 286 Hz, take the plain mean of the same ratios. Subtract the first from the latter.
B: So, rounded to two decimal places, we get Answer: -0.27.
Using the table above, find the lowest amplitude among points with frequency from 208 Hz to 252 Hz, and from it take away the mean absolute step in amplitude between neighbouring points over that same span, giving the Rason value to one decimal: 28.0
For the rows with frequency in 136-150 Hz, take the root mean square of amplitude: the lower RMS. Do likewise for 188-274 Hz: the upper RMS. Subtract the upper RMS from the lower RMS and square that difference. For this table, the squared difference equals 204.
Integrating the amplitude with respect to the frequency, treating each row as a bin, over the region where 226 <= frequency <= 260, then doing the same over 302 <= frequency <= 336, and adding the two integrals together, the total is 2011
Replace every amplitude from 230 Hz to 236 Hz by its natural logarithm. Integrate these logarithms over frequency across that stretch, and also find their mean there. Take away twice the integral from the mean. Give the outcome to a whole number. -37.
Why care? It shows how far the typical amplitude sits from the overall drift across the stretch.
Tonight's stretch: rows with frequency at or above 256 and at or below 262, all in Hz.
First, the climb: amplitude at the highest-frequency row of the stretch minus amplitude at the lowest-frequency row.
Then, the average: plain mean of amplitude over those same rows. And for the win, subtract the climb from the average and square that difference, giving 958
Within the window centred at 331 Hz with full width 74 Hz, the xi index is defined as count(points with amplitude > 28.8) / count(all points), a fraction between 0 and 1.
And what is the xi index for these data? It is 0.8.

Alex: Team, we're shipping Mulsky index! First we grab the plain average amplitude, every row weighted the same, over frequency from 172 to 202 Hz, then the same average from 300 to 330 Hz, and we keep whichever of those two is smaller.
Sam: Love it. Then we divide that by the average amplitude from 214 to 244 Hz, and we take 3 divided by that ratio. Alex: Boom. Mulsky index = 2.93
